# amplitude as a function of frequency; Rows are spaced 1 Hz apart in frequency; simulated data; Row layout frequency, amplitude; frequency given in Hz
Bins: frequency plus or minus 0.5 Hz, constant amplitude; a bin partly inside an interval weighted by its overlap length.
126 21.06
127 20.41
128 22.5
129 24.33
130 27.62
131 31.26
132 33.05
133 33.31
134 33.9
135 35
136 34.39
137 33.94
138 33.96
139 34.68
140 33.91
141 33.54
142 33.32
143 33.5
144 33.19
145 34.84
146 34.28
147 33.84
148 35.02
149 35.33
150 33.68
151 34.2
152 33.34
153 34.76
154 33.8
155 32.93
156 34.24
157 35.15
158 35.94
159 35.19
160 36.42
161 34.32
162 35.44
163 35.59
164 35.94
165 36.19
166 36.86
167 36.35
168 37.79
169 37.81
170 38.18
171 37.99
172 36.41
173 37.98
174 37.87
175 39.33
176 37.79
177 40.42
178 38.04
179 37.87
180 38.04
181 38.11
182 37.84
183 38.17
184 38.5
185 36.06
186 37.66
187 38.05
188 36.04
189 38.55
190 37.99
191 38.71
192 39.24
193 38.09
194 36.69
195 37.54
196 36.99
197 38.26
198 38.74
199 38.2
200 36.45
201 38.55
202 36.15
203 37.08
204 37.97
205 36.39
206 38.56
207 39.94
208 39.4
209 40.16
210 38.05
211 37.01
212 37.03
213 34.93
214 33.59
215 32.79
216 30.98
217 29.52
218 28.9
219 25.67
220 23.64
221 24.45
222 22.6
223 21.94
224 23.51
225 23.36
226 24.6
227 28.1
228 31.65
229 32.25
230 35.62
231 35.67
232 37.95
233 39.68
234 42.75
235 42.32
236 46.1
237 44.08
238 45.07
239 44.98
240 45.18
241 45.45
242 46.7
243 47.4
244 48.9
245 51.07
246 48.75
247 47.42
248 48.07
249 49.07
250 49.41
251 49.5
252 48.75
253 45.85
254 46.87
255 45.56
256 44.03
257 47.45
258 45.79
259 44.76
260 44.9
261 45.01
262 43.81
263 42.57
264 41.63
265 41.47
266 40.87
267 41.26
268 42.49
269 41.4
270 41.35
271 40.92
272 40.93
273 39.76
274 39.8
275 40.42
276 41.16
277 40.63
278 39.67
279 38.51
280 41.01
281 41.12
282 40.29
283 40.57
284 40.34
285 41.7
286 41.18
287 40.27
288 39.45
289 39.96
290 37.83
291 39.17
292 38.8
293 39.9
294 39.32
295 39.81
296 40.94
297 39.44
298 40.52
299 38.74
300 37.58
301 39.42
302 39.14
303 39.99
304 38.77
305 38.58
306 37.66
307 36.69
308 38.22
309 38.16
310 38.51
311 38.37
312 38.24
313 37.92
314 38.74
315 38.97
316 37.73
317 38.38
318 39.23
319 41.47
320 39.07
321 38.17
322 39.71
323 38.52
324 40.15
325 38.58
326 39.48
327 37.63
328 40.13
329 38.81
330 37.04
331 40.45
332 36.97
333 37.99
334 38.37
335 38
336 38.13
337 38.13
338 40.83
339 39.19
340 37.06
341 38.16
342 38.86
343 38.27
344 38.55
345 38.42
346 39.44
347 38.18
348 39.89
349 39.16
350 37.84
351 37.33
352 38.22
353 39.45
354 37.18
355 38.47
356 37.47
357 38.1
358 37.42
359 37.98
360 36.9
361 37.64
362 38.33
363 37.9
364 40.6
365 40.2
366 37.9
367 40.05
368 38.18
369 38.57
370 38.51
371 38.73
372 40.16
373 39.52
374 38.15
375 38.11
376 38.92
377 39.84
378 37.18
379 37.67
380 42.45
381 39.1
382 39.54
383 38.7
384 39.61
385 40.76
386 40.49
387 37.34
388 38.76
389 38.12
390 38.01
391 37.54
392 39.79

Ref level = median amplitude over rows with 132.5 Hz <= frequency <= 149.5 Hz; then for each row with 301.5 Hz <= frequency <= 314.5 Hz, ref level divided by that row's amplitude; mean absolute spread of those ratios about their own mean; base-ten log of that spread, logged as -1.92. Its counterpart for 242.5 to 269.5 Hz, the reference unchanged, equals -1.38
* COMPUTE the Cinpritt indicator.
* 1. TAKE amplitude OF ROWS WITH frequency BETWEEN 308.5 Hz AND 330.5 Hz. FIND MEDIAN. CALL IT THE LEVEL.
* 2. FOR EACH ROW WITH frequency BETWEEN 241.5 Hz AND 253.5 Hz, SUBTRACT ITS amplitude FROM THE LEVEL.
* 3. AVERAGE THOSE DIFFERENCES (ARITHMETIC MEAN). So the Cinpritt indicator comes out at -10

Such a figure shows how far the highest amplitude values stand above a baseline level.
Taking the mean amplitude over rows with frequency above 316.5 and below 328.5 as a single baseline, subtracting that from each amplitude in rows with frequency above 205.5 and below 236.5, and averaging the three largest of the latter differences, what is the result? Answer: 4.5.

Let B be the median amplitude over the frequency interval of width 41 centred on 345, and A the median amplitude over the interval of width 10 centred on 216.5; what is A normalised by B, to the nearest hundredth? 0.79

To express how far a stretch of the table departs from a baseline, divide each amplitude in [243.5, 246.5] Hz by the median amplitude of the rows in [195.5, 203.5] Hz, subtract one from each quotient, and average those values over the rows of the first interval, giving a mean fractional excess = 0.32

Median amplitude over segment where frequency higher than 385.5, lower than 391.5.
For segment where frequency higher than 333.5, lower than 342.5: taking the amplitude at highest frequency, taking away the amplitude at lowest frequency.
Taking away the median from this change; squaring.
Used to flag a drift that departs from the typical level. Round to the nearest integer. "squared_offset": 1412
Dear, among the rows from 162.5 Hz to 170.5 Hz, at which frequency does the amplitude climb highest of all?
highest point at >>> 170 Hz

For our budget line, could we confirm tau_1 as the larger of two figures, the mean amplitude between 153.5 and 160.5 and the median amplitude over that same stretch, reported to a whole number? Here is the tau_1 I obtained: 35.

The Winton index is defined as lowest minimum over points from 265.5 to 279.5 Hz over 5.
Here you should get 7.7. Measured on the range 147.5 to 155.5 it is 6.6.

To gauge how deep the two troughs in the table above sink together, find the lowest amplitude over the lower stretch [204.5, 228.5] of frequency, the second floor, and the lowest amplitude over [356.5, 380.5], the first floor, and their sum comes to 59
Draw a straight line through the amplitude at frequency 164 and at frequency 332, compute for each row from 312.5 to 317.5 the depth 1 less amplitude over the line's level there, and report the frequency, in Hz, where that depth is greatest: 316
